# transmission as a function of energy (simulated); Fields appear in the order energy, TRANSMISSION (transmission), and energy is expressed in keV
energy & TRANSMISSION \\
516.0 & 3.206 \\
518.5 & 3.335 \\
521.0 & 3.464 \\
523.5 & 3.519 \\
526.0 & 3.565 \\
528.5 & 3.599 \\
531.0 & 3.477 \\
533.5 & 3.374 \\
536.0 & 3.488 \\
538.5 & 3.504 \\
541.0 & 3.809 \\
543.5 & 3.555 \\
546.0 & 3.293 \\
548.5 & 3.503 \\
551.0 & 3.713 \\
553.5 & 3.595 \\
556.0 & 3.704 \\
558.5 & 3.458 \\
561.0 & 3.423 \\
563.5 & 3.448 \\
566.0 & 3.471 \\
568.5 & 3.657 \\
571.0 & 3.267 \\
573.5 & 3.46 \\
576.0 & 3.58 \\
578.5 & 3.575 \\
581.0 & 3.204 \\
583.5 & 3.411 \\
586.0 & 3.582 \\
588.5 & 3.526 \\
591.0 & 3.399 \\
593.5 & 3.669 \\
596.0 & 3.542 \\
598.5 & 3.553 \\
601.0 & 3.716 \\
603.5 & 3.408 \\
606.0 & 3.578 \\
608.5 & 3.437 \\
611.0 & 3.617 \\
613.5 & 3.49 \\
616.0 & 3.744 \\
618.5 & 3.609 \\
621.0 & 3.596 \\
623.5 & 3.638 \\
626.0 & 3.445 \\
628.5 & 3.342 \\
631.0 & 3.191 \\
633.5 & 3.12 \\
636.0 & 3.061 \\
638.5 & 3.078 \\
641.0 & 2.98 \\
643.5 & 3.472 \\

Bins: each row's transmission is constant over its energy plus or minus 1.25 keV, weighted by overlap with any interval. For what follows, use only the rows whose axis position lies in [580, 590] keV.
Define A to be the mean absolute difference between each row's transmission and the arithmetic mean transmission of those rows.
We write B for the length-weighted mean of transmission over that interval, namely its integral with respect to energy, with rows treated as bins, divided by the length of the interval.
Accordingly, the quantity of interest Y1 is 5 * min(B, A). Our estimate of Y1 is 0.62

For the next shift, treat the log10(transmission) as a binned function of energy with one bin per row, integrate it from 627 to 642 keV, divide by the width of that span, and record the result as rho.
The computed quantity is 0.496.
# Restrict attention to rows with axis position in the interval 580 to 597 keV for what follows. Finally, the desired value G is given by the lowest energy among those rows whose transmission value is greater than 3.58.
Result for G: 586.0 keV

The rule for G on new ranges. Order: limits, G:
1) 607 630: 611.0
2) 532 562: 541.0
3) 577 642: 586.0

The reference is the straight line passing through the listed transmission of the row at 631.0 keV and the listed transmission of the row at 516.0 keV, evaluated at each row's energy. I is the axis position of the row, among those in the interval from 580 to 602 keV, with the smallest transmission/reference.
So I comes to 581.0 keV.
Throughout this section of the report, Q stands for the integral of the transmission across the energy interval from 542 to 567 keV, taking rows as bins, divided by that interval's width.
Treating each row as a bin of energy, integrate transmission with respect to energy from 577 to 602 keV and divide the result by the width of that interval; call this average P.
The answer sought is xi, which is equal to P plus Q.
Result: 7.04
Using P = 3.52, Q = 3.52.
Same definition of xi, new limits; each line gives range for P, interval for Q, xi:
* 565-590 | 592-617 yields 7.04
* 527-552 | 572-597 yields 7.02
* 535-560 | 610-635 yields 7.04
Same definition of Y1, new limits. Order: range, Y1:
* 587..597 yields 0.36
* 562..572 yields 0.52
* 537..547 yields 0.71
